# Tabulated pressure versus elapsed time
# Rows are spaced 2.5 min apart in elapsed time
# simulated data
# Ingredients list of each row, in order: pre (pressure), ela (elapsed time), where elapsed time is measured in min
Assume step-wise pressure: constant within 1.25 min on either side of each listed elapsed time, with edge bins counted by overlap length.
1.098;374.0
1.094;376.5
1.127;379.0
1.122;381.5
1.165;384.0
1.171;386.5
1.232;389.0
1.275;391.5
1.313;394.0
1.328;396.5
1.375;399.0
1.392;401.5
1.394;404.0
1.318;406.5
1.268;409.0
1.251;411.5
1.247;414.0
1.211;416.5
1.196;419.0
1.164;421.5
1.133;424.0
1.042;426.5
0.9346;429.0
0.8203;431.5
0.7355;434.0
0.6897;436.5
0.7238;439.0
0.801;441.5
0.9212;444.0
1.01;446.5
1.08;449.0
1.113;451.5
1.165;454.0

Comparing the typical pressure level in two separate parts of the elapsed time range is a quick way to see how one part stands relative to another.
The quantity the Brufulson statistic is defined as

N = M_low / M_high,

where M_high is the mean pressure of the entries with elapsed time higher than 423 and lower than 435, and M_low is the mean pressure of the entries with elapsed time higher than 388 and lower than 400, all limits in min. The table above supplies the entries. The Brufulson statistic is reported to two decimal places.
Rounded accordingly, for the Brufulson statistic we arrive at 1.40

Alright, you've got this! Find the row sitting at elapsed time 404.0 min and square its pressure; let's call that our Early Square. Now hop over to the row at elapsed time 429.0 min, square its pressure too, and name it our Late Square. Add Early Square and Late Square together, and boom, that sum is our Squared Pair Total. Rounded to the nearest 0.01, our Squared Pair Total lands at 2.82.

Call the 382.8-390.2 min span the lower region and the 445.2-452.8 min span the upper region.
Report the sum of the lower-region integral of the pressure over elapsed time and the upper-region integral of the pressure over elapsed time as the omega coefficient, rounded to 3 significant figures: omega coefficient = 16.9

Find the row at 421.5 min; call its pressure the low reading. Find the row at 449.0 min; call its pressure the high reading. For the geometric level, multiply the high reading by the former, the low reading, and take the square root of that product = 1.12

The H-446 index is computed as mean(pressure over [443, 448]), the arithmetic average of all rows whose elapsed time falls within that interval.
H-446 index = 0.97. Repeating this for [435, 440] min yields 0.71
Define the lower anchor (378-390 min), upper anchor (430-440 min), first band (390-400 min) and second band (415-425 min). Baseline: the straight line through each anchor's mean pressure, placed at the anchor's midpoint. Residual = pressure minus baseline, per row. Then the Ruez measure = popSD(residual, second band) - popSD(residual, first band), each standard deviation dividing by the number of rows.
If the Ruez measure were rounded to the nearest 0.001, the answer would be -0.050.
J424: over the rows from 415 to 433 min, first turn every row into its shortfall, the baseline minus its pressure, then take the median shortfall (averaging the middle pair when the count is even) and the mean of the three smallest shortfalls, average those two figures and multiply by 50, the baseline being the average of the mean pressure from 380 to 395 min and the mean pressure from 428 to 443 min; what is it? -8.2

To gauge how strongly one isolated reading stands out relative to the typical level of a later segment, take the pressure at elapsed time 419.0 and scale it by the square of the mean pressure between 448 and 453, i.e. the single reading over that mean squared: 0.99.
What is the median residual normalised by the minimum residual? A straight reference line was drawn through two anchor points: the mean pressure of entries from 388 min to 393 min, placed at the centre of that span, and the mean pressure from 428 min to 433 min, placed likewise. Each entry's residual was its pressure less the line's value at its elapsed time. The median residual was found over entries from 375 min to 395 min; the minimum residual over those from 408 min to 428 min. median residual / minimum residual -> -1.0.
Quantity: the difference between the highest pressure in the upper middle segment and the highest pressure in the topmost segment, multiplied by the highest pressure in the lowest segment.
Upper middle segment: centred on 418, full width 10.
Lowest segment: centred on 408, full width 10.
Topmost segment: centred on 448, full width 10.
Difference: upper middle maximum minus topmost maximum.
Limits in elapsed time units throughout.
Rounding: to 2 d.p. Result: 0.19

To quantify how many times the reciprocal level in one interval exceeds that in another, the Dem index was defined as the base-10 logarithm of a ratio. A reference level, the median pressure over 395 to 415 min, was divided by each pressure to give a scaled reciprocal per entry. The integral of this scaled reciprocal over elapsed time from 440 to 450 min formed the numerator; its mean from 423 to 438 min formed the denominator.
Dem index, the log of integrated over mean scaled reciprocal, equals 1.0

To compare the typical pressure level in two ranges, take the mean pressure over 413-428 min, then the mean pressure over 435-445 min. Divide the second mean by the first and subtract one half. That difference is 0.17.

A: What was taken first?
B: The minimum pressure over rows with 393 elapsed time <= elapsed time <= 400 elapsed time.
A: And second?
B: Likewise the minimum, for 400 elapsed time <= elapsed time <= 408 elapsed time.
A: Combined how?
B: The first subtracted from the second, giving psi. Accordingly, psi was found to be 0.0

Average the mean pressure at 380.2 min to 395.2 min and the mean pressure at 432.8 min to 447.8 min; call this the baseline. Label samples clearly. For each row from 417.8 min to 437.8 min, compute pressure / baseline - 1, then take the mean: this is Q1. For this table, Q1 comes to 0.0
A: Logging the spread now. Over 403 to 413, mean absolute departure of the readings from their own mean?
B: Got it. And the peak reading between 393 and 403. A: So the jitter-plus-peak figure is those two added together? 1.44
